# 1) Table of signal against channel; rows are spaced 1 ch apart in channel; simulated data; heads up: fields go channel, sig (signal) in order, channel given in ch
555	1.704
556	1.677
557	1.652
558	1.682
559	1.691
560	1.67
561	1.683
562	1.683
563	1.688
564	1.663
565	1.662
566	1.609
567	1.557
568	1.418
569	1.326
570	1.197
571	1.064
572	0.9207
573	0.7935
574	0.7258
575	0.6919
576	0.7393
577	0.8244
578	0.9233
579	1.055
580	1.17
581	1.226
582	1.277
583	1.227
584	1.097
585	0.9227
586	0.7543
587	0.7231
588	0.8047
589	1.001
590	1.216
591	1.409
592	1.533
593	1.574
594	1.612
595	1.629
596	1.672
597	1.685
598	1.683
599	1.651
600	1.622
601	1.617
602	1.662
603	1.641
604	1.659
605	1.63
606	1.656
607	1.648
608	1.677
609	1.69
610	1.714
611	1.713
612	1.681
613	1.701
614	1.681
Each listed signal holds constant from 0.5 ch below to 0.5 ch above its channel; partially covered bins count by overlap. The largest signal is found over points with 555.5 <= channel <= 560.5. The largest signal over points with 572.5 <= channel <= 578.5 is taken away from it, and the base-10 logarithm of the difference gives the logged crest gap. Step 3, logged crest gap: -0.1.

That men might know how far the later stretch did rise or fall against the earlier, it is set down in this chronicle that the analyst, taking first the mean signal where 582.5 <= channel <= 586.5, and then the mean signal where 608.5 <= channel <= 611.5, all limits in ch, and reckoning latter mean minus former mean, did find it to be 0.71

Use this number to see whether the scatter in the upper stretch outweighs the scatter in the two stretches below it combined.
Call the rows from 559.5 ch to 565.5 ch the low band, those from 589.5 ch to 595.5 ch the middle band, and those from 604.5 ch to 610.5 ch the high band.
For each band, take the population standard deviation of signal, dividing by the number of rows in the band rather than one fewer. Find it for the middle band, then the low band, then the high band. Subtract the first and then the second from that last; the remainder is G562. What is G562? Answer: -0.13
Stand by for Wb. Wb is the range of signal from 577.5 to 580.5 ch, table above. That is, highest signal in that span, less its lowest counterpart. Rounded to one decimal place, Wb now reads 0.2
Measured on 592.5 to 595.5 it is 0.1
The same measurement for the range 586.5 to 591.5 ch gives 0.7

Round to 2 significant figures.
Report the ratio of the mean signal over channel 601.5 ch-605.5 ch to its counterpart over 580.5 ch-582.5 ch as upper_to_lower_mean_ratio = 1.3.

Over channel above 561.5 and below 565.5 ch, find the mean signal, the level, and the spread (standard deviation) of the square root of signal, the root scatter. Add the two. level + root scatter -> 1.7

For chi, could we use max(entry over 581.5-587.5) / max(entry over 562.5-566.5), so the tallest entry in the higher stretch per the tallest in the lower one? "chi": 0.76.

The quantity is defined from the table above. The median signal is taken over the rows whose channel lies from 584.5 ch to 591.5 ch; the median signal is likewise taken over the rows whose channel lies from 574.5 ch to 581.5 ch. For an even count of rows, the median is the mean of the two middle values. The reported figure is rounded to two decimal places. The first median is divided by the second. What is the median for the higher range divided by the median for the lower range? 1.00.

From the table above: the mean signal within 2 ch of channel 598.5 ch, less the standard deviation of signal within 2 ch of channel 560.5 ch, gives 1.7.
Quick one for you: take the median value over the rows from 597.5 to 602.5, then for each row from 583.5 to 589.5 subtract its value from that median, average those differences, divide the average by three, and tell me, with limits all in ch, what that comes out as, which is 0.26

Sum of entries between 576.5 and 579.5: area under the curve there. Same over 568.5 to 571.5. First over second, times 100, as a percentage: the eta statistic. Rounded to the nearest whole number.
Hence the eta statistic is 78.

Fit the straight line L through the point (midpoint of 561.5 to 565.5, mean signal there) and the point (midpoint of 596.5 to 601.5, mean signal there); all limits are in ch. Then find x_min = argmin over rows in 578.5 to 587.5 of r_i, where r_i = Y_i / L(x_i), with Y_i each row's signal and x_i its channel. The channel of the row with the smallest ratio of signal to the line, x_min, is 587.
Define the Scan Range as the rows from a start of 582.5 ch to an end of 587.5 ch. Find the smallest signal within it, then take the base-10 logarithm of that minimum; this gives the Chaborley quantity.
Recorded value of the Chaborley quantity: -0.14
